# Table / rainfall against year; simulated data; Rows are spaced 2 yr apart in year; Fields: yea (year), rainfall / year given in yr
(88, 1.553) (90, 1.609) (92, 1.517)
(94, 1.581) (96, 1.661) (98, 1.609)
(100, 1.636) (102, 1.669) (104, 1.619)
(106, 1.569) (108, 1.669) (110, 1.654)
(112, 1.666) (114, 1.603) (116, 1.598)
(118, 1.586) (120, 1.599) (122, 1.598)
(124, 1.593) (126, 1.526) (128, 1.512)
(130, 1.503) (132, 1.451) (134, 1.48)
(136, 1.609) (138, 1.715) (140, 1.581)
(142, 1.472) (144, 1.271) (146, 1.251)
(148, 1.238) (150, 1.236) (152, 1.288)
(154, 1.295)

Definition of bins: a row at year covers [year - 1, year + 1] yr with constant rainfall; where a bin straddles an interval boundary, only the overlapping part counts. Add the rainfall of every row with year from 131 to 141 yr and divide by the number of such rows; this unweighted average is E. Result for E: 1.57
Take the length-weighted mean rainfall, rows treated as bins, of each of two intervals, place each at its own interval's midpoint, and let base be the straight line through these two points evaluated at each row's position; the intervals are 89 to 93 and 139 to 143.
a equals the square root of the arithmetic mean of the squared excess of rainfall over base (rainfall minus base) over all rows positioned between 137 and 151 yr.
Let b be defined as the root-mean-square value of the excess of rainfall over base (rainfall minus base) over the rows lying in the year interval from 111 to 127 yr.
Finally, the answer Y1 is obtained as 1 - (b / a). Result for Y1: 0.7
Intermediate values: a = 0.220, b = 0.063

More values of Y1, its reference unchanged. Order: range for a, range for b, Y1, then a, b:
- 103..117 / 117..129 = 0.5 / 0.084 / 0.045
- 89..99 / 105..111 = -0.6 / 0.059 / 0.092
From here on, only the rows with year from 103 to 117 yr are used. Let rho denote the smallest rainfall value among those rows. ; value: 1.569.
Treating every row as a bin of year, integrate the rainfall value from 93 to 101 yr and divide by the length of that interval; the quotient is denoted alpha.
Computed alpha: 1.62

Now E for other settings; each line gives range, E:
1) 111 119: 1.61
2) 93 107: 1.62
